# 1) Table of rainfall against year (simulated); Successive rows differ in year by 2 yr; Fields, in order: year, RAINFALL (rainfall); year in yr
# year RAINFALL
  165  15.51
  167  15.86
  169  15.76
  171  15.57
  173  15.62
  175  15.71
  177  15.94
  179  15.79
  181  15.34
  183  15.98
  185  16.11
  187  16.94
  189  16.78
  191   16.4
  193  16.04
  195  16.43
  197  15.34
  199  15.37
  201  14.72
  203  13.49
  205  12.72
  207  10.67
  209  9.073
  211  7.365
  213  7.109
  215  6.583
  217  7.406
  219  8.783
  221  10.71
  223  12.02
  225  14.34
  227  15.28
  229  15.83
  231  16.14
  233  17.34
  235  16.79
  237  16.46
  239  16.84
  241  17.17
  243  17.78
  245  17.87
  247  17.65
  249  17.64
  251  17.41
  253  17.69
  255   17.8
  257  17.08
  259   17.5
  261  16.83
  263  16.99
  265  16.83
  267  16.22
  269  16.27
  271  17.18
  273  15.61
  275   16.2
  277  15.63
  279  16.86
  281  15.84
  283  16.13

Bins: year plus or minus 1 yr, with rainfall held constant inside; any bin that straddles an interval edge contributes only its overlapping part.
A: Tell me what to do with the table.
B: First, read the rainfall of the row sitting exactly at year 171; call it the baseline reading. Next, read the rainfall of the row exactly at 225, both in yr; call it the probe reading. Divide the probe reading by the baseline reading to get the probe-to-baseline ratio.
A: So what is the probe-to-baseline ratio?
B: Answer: 0.92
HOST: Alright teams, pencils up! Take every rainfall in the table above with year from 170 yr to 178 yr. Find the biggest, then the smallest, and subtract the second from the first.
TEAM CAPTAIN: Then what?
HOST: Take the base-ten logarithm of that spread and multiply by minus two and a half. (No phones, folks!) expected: 1.08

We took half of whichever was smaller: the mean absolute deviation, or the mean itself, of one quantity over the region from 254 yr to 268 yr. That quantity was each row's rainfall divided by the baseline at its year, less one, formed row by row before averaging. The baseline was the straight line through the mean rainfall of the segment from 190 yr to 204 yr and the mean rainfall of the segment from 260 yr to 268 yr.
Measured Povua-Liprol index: 0.011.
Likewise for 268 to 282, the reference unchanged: -0.021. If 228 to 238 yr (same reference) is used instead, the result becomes 0.013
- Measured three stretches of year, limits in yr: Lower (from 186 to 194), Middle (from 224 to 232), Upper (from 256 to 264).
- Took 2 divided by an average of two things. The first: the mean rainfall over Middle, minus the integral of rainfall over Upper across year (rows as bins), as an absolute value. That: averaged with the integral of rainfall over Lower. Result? 0.016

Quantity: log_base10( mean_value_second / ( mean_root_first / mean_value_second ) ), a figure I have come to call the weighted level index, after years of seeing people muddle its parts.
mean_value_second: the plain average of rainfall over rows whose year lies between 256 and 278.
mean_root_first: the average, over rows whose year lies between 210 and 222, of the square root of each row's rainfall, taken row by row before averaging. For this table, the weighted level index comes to 1.99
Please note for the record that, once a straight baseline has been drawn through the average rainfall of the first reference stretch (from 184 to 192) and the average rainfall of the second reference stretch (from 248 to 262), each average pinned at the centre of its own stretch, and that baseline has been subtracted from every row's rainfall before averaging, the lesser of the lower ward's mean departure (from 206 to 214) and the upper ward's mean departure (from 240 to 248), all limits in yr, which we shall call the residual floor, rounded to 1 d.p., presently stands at -8.3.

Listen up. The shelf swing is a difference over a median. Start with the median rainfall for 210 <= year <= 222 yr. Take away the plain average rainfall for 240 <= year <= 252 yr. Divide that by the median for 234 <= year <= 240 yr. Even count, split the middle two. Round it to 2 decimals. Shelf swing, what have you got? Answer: -0.61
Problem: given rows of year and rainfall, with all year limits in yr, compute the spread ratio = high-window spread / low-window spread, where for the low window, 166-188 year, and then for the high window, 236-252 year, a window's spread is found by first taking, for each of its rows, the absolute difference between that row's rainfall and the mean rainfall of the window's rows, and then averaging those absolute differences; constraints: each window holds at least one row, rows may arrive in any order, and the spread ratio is 1.48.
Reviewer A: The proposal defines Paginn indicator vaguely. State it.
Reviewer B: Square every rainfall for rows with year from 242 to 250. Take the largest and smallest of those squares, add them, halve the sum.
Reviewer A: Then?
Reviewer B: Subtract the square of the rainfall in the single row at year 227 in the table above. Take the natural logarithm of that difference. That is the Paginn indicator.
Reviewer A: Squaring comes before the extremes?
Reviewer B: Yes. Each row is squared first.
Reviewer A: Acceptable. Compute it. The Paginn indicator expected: 4.4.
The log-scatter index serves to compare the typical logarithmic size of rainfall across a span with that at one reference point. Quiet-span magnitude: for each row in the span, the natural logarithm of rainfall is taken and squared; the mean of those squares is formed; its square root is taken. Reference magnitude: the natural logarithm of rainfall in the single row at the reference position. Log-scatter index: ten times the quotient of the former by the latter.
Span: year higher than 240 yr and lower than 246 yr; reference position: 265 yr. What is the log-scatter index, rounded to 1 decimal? 10.2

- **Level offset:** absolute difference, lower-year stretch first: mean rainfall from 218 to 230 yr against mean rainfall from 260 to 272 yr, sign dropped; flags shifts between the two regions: 3.9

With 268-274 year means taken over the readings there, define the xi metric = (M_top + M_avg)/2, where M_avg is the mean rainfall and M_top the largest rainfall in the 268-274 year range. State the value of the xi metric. 16.8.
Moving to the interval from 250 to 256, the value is 17.7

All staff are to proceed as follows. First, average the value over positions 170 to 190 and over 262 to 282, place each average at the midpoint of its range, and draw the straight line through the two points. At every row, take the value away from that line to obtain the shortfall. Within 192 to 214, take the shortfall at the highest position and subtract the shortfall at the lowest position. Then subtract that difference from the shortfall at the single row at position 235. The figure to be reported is -10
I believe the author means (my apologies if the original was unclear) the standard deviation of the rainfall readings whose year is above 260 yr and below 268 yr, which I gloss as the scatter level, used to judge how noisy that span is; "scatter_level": 0.3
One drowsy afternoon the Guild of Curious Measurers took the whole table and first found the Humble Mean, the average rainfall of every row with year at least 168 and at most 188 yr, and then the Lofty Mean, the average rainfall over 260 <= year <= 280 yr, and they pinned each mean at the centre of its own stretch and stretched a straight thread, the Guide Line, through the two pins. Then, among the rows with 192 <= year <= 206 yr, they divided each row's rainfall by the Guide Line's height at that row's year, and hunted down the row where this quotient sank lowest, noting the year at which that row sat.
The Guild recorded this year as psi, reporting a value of 205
